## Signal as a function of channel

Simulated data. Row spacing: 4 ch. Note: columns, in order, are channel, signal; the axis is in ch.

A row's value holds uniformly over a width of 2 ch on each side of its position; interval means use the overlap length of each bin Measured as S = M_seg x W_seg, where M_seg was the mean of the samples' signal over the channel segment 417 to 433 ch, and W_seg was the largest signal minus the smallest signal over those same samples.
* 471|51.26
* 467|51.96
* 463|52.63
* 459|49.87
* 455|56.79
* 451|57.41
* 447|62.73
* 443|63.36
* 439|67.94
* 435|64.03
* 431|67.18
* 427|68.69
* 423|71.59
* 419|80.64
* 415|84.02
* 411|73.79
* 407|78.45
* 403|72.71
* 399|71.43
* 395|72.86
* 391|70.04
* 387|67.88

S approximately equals 969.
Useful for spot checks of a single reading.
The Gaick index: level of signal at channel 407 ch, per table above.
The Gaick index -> 78.45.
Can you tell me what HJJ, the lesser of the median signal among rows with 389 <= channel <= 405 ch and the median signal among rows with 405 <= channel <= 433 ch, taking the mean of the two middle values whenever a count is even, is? 72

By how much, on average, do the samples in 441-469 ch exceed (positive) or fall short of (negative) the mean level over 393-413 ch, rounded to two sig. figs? -17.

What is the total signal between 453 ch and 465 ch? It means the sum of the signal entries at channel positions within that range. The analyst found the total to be 159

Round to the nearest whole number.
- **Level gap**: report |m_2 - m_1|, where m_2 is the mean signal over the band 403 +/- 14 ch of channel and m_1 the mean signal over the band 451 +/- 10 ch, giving 17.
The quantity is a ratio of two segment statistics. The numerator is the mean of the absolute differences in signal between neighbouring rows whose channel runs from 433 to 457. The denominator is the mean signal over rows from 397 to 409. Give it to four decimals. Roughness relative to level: 0.0406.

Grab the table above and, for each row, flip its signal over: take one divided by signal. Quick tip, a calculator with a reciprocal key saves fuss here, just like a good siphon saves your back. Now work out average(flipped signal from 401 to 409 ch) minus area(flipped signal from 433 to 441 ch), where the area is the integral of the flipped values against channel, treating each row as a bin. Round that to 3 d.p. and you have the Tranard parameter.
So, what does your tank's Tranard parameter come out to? -0.108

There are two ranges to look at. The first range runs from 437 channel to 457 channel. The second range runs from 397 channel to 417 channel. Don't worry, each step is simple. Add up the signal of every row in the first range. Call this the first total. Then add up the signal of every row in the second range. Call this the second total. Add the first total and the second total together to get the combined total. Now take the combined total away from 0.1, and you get -689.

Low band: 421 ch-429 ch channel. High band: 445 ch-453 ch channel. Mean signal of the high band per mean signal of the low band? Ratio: 0.86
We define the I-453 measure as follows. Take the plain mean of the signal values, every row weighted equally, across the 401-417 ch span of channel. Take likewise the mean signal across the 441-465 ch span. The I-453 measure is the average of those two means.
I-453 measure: 67.2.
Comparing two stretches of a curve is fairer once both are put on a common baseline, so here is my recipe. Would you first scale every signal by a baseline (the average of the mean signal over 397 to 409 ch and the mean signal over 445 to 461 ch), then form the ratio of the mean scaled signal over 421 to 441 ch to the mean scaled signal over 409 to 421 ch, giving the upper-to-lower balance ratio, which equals 0.85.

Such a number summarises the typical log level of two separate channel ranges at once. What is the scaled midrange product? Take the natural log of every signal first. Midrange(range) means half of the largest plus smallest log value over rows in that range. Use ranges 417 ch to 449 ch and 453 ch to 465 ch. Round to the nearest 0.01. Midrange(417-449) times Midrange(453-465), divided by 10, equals 1.69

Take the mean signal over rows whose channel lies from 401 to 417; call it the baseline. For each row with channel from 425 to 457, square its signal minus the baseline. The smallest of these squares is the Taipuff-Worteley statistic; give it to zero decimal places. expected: 73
